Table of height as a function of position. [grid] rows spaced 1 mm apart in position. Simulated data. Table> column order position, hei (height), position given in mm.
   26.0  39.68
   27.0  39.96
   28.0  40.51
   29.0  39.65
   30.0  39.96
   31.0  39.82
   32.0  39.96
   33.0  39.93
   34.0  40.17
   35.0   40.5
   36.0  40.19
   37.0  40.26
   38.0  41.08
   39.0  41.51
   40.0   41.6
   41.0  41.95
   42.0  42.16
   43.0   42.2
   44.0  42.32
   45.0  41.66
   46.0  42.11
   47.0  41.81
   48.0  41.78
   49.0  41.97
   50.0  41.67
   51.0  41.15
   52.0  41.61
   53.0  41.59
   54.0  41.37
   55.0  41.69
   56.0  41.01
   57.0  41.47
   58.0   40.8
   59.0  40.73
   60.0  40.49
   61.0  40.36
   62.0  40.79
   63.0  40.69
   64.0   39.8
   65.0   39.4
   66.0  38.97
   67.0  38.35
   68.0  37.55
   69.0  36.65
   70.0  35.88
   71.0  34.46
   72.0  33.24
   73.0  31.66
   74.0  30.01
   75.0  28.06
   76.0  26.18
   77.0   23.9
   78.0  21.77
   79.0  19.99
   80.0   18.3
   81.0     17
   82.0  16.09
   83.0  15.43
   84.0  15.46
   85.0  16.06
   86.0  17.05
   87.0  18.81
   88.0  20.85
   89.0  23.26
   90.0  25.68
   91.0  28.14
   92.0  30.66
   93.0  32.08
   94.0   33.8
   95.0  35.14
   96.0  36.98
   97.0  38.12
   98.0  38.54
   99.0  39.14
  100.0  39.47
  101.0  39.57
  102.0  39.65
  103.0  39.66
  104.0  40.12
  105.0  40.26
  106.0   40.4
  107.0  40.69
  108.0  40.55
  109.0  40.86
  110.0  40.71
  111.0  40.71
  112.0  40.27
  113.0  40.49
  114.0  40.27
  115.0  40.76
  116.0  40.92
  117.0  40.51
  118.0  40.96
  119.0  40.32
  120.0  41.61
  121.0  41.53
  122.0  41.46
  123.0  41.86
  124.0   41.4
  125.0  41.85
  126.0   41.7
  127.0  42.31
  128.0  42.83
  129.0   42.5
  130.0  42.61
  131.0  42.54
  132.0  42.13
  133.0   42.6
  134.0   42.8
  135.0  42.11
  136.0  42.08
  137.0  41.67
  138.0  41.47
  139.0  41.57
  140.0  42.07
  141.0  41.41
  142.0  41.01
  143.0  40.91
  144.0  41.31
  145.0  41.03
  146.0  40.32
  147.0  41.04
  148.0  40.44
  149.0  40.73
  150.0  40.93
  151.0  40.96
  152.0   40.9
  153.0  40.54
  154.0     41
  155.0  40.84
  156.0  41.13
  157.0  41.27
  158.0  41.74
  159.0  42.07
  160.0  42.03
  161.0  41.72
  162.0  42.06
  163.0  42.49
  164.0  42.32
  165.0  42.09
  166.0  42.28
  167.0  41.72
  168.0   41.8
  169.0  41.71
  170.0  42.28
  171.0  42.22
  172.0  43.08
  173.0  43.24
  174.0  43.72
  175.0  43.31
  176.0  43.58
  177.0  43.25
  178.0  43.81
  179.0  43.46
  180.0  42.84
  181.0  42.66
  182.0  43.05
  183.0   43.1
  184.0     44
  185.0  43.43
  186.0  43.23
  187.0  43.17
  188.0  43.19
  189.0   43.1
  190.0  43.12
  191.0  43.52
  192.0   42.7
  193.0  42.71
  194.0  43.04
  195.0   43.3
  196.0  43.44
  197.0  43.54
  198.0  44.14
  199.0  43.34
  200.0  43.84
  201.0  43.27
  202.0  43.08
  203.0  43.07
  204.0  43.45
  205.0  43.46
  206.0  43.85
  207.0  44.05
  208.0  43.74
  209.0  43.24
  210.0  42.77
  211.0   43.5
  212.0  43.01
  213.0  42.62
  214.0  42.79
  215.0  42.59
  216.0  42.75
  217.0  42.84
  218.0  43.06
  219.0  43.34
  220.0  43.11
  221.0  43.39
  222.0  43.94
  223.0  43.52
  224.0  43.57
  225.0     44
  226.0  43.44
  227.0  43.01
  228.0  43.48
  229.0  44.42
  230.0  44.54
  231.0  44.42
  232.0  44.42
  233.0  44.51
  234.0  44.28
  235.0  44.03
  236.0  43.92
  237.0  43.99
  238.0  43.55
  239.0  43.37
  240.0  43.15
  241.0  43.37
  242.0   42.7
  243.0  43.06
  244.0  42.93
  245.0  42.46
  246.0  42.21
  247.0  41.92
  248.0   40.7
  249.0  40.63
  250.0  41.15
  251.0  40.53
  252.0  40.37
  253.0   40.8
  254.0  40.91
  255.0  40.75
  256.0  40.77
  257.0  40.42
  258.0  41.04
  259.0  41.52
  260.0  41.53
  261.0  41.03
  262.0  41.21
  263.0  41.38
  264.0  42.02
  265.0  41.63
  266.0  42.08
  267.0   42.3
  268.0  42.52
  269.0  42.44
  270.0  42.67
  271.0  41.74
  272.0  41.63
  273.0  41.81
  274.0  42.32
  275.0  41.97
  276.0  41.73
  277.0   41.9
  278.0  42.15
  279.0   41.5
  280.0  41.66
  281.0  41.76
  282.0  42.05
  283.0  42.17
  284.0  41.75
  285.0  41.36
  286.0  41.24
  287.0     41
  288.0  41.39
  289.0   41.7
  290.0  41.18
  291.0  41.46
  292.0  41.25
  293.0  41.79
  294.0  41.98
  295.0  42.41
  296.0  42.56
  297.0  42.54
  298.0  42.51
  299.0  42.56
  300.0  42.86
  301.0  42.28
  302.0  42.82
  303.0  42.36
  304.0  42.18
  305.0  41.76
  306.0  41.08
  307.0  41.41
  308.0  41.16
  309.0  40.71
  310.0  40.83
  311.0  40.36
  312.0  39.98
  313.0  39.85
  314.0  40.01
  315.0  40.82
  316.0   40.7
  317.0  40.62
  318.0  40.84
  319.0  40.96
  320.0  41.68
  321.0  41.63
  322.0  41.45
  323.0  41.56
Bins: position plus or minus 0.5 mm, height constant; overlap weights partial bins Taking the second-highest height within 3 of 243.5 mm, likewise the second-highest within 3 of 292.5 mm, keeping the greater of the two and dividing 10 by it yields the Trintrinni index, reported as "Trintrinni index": 0.232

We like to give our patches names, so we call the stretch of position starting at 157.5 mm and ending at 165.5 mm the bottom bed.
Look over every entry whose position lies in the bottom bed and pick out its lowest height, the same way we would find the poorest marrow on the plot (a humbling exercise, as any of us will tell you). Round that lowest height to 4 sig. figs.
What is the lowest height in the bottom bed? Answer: 41.72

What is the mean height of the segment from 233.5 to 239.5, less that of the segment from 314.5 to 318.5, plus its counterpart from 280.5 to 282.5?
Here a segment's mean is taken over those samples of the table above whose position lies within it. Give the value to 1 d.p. 45.0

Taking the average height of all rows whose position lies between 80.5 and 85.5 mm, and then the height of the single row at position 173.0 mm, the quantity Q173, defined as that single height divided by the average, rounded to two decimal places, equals 2.70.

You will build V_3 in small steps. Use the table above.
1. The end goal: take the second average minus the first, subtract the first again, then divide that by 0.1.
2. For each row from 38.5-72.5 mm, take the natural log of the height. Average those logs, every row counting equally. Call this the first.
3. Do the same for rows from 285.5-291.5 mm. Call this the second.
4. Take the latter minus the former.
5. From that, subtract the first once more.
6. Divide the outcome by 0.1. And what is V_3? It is -36.7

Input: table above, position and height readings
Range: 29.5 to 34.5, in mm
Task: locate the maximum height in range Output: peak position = 34.0 mm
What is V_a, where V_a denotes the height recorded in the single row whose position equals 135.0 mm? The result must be 42.11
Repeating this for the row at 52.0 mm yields 41.61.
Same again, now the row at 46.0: 42.11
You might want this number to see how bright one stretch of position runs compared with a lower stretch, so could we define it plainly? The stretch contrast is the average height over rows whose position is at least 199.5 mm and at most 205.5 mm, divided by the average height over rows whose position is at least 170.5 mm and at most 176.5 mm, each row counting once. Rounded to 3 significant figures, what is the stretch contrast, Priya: 1.00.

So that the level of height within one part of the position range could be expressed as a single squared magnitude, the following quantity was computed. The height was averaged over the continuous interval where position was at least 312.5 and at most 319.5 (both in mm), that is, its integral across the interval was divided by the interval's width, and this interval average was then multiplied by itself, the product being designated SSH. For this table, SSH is 1644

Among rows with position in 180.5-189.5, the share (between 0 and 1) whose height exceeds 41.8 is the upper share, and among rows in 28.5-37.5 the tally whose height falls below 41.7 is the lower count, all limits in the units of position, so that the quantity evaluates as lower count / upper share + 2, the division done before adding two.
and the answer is 11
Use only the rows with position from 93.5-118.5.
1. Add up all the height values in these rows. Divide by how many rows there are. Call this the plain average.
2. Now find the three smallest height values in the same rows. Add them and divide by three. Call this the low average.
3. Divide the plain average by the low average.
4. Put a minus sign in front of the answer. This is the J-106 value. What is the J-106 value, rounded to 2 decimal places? -1.12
